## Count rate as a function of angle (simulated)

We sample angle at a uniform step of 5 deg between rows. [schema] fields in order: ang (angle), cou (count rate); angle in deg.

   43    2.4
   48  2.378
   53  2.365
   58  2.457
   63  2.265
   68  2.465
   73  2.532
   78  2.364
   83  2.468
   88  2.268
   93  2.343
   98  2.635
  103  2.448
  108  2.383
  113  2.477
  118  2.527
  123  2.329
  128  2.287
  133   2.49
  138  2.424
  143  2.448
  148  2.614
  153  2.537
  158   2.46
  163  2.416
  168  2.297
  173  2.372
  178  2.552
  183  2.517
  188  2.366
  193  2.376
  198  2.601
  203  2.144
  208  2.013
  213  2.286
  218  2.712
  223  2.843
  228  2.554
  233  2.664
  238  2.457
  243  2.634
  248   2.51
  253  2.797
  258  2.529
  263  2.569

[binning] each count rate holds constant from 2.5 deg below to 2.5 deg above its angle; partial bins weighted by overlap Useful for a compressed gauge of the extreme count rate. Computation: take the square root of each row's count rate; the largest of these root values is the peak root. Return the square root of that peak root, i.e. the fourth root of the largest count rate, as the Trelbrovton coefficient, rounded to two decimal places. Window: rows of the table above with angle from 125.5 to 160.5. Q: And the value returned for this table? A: 1.27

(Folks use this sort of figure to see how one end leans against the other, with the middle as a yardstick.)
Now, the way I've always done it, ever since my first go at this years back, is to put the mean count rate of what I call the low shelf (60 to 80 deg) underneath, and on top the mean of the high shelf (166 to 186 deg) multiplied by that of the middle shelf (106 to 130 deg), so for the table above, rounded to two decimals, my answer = 2.43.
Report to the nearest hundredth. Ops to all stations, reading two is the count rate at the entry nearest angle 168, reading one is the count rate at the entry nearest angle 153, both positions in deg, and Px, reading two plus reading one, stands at 4.83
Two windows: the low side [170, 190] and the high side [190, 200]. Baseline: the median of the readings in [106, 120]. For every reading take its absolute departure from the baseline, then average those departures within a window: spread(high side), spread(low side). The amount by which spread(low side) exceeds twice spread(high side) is -0.14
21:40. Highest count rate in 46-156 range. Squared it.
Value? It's 6.9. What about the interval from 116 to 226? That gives 8.1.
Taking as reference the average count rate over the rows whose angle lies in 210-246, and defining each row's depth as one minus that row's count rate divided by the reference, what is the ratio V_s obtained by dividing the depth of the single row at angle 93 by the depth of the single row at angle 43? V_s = 1.3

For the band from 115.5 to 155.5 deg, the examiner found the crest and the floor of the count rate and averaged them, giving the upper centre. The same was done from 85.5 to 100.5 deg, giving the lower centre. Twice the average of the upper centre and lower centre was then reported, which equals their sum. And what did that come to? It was 4.90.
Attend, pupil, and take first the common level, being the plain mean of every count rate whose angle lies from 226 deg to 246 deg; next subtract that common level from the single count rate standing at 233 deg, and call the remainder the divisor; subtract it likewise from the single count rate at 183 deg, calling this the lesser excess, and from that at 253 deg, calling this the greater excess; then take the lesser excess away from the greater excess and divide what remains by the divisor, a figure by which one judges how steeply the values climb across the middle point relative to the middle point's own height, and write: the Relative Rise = 3.2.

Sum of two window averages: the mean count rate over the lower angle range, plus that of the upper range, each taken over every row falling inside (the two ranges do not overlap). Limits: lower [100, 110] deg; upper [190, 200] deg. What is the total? 4.90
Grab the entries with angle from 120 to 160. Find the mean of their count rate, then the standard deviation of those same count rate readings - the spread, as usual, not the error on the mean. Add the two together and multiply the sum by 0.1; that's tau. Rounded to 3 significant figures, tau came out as 0.255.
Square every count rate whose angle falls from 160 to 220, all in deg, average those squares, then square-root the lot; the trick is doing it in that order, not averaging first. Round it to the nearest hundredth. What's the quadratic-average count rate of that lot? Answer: 2.39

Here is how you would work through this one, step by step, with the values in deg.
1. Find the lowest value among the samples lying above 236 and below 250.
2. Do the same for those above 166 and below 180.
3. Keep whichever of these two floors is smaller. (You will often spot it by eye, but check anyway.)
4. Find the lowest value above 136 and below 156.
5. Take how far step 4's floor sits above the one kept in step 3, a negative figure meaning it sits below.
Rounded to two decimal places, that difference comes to 0.13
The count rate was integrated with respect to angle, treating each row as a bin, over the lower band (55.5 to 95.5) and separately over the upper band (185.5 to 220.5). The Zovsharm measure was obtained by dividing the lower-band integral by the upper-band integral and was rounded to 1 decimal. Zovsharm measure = 1.2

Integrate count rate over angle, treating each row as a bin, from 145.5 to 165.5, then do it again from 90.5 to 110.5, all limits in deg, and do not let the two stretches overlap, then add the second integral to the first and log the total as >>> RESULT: 99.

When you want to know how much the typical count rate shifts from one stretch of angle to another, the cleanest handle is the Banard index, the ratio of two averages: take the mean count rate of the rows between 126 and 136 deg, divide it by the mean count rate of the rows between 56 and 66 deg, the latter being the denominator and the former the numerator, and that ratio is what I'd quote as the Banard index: 1.01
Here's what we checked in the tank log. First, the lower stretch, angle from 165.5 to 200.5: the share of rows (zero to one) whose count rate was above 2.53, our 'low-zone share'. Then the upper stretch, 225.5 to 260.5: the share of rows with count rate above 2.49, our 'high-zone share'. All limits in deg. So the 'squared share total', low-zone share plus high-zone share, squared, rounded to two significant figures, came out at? 1.3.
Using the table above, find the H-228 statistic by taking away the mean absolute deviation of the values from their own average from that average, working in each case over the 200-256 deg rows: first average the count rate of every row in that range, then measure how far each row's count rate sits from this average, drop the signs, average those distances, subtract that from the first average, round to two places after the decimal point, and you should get 2.30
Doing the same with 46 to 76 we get 2.34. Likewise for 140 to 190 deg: 2.38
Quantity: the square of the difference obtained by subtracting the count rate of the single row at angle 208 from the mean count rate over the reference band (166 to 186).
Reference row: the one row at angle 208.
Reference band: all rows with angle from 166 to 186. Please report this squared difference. 0.18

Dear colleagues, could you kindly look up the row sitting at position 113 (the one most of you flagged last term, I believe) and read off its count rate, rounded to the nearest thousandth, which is 2.477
